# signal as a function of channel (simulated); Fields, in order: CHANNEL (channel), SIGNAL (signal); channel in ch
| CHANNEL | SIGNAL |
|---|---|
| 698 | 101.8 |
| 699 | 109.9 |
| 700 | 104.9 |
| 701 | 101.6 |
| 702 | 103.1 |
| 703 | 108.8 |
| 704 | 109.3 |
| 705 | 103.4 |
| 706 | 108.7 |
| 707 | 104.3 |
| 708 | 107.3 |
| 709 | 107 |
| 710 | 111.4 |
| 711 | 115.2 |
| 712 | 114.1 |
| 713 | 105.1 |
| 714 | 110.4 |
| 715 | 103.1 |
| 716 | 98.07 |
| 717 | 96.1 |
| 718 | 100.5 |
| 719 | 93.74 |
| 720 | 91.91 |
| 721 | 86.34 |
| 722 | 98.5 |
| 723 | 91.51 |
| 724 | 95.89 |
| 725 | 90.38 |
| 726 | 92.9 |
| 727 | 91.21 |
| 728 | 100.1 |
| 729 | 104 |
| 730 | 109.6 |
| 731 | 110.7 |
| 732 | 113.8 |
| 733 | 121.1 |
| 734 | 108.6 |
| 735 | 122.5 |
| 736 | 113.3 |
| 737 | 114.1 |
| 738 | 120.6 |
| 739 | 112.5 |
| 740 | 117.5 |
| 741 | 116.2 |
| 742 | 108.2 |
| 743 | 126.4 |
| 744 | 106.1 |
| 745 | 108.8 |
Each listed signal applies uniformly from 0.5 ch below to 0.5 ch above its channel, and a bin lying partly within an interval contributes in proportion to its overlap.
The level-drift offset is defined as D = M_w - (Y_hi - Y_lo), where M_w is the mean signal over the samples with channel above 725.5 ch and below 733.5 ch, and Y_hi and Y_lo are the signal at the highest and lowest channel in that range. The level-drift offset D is 77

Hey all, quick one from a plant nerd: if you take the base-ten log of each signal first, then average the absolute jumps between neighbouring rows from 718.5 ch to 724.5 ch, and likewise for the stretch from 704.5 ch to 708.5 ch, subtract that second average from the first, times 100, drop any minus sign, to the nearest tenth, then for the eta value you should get 1.2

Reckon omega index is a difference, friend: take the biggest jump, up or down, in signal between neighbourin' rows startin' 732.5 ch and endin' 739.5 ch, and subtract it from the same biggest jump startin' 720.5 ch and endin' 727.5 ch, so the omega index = -1.7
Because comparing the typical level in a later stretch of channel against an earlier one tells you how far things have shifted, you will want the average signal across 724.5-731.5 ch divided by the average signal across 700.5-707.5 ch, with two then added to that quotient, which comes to 2.95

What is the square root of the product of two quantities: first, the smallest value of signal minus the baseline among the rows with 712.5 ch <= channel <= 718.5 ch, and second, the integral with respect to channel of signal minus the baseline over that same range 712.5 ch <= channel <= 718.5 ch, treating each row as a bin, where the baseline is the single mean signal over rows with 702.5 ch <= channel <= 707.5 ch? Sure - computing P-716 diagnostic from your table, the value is 17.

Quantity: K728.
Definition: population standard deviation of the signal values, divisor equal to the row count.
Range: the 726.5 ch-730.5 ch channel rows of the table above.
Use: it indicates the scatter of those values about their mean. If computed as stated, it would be 6.7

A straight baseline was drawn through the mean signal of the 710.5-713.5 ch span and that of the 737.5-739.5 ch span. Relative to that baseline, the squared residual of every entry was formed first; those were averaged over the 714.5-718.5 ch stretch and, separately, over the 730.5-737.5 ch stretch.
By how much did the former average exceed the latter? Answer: 151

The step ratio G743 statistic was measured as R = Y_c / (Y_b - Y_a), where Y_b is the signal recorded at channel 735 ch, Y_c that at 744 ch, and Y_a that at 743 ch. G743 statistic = -27.2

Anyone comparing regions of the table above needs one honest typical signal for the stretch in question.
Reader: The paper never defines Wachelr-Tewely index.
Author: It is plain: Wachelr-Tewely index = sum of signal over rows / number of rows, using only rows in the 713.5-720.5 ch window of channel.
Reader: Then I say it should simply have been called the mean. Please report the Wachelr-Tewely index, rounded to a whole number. 99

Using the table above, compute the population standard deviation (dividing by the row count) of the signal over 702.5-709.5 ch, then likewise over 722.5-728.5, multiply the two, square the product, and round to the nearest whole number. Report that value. 52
